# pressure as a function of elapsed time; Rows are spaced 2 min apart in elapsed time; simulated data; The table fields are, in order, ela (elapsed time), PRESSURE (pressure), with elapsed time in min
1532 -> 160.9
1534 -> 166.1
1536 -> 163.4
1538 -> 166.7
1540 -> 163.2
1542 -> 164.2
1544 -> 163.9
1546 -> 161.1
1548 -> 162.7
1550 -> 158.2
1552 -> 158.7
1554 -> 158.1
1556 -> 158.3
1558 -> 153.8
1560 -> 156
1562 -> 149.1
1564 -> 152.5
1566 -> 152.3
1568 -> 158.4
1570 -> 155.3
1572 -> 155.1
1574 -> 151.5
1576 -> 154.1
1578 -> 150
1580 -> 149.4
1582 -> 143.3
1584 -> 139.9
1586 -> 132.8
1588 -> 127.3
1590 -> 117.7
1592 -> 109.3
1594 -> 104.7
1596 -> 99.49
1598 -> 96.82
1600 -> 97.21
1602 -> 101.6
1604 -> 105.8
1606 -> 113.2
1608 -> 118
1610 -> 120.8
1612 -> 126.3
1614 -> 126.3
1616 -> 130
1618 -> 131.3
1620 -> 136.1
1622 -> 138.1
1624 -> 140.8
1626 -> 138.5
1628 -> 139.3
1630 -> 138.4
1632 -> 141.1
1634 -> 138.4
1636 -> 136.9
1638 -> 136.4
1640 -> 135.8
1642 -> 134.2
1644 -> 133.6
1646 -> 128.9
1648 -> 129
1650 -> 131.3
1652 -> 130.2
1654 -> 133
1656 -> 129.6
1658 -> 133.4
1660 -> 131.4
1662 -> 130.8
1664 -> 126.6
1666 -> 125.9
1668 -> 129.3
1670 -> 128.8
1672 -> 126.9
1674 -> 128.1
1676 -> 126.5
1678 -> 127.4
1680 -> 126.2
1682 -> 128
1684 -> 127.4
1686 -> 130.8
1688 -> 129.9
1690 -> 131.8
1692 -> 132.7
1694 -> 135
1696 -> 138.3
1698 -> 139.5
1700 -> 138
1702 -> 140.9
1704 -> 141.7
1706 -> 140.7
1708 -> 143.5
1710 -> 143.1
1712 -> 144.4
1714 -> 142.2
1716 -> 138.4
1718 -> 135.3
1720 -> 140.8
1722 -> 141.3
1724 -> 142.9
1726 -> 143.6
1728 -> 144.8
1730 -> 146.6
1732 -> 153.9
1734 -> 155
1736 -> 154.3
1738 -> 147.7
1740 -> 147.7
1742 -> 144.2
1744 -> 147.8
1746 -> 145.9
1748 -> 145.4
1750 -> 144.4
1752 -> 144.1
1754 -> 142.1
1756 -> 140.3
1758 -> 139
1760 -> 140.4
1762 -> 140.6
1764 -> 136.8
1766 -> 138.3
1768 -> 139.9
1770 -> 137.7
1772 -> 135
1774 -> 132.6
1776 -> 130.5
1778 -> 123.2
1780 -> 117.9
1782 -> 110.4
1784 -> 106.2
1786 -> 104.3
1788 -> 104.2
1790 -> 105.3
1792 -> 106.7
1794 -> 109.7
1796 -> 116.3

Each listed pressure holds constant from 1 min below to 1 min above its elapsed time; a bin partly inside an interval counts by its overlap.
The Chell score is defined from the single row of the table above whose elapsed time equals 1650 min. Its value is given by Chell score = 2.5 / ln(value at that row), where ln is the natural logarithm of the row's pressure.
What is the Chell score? 0.513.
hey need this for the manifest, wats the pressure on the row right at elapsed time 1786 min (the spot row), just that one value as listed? 104.3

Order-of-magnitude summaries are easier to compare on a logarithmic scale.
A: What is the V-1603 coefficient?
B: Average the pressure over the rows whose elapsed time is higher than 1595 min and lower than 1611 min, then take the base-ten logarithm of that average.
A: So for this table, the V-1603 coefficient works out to 2.03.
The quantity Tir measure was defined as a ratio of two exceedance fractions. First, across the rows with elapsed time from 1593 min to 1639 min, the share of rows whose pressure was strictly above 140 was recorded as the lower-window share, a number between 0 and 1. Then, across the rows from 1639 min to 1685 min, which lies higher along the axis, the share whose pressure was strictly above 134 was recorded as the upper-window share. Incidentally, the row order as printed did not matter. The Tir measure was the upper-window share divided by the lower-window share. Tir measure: 1.0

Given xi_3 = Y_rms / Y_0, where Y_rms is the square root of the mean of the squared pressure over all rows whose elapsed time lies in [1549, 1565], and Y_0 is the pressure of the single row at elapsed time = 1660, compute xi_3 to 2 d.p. 1.18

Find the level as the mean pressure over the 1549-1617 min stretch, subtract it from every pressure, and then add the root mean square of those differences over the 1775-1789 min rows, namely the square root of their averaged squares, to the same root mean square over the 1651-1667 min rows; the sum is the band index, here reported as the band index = 28.3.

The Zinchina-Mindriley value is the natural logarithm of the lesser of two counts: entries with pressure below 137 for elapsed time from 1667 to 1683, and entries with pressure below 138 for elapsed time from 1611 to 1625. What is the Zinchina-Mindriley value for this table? 1.6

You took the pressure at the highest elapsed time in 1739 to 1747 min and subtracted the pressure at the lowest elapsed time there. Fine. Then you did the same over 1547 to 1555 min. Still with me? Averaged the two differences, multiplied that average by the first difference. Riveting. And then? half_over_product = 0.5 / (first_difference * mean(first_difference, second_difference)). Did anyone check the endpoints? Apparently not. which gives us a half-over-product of 0.09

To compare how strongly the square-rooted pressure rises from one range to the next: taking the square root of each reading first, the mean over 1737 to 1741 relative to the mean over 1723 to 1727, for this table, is 1.02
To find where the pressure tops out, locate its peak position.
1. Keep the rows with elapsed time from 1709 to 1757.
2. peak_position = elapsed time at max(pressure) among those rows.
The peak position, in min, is 1734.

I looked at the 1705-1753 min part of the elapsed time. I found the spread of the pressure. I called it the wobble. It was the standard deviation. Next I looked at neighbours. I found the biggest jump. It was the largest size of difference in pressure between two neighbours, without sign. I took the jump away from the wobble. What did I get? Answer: -3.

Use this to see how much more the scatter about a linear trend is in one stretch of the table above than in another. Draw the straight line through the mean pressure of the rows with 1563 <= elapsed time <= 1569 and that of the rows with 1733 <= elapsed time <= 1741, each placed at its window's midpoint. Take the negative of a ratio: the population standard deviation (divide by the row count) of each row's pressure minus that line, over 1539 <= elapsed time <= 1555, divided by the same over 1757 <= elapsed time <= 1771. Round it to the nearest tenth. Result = -1.8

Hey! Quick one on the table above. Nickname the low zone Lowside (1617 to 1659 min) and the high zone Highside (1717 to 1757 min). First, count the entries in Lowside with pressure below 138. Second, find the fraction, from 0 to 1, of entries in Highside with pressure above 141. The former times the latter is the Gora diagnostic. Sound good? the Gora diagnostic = 12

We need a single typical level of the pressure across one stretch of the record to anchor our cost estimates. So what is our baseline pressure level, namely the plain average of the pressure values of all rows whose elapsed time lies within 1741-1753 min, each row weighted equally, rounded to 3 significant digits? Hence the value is 145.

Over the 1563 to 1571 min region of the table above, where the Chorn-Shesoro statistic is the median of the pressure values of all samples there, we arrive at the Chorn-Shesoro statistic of 154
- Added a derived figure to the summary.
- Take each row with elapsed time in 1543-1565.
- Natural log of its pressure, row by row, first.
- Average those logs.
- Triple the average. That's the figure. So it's 15.18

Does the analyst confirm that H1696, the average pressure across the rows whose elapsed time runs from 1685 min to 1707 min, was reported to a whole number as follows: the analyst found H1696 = 136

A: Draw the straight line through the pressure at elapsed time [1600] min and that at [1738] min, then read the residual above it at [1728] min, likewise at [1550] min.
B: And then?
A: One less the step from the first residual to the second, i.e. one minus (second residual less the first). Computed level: -78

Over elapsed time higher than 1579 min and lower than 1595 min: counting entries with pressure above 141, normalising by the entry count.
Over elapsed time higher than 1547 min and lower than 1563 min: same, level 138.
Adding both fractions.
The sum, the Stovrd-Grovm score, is 1.25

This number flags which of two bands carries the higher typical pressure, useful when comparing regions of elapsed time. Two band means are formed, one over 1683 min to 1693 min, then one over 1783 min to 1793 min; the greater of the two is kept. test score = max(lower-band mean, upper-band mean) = 131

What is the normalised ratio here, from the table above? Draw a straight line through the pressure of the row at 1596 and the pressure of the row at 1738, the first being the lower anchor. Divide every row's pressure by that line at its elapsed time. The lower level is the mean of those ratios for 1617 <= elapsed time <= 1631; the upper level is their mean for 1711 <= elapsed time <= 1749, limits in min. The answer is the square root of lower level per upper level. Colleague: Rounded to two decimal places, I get 1.12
